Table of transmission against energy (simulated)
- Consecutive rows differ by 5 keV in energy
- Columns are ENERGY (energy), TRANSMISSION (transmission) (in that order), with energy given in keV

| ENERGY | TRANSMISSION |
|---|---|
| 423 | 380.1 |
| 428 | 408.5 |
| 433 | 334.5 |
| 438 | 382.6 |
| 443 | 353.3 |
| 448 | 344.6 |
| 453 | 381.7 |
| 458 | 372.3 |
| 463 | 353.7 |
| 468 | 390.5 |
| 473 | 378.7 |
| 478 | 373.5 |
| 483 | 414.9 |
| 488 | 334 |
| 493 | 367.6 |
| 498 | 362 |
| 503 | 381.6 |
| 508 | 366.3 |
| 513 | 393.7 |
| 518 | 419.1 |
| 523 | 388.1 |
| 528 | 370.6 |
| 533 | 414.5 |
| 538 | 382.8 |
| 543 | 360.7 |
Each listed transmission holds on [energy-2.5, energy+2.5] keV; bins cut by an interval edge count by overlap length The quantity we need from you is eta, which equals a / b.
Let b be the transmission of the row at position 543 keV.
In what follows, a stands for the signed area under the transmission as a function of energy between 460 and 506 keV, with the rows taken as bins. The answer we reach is 48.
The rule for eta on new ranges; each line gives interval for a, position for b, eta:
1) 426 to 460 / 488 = 37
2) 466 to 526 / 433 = 68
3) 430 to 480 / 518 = 44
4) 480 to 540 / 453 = 60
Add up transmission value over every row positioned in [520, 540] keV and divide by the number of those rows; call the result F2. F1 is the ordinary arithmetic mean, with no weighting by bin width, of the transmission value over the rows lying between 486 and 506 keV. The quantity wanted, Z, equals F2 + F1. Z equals 750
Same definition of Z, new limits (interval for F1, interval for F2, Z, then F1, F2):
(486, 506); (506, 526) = 753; 361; 392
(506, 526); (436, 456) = 757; 392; 366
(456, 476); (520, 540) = 763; 374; 389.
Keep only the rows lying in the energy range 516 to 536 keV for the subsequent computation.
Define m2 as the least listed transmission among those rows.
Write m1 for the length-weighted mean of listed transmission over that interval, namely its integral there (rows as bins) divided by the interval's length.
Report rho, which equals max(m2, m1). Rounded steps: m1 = 397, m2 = 370.6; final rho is 397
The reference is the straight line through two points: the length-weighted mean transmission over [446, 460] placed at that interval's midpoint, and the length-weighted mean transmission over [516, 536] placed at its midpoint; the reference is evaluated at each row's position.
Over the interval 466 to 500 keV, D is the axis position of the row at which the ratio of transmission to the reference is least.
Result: 488 keV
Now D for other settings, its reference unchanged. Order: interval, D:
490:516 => 498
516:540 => 528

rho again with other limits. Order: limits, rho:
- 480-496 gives 372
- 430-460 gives 362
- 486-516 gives 369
